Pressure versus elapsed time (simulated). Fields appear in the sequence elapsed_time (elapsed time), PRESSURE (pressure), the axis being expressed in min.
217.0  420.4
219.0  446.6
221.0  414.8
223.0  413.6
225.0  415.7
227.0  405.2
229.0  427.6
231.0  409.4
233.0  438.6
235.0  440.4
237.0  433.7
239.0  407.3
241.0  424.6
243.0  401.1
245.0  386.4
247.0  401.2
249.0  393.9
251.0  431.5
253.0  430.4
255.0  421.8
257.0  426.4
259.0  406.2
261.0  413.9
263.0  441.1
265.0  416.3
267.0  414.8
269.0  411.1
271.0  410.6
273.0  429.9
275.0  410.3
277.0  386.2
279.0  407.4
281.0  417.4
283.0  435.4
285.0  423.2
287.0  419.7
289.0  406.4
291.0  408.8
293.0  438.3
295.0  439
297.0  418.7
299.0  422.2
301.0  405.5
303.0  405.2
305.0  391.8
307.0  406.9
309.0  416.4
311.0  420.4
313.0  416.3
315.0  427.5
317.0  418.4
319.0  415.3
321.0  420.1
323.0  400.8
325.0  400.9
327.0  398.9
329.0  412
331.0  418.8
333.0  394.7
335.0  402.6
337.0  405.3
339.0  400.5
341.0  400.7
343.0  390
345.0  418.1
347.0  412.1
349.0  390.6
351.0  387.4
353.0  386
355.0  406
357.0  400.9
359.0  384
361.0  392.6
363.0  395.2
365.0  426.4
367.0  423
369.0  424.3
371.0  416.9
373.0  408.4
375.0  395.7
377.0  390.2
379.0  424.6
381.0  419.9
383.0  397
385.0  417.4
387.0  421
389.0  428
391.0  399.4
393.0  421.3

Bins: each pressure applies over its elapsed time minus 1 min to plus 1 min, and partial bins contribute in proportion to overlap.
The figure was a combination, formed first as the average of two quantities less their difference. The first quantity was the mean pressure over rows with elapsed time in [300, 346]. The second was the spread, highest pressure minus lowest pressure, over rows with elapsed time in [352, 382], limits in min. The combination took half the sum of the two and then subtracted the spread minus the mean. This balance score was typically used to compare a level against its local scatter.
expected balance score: 591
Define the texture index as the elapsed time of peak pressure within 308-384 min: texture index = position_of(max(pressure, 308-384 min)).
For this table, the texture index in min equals 315.0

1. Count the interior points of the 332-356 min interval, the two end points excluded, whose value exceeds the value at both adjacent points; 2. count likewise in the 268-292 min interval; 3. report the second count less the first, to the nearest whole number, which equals -1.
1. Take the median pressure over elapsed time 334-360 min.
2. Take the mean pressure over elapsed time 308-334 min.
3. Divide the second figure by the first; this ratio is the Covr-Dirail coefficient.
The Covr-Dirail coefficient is 1.029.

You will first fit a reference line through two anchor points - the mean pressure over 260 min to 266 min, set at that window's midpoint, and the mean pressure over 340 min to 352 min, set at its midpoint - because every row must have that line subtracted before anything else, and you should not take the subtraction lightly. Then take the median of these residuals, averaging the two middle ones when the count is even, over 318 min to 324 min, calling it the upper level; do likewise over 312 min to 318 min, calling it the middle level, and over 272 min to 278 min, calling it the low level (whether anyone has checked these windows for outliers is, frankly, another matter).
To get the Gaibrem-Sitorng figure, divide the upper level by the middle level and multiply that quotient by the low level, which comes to -7.5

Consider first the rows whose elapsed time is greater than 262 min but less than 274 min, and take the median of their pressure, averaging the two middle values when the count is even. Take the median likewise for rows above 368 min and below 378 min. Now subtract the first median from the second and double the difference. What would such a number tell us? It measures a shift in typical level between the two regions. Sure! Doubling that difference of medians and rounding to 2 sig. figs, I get -14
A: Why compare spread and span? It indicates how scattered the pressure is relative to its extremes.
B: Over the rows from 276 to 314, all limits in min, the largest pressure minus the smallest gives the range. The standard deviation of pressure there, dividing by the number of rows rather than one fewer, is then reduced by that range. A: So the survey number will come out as -39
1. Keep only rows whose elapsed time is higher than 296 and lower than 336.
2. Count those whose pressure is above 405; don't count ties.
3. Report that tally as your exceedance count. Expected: 14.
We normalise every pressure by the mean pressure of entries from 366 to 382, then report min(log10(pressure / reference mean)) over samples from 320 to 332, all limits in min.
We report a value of -0.015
